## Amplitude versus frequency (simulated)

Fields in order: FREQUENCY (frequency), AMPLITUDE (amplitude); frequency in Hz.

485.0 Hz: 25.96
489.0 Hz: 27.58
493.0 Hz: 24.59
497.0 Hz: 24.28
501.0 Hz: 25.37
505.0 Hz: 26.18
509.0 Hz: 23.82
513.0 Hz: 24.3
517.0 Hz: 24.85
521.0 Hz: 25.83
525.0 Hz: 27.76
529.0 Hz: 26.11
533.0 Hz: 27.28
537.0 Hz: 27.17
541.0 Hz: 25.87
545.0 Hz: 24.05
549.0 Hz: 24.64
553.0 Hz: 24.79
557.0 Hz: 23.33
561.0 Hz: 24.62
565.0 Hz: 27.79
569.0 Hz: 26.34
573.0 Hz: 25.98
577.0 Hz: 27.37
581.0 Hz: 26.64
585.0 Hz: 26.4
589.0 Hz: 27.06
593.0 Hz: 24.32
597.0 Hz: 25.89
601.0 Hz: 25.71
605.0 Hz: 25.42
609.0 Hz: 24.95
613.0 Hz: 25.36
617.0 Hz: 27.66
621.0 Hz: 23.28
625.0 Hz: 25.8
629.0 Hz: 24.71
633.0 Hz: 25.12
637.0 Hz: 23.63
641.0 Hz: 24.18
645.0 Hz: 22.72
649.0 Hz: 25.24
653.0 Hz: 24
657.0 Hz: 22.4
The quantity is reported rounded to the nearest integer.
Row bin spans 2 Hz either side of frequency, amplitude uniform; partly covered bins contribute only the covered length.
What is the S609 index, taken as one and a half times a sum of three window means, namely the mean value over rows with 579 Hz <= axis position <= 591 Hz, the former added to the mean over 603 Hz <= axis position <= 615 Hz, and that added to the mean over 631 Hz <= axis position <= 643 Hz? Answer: 114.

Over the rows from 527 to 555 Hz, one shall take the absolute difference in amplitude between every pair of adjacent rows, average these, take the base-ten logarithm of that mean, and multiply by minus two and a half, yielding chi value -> 0.2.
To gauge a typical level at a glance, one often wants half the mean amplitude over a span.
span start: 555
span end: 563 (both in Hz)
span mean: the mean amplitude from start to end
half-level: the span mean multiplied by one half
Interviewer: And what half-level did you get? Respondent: 12.0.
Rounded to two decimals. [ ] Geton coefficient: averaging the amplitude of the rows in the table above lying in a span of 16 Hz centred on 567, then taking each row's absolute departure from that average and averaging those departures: 0.88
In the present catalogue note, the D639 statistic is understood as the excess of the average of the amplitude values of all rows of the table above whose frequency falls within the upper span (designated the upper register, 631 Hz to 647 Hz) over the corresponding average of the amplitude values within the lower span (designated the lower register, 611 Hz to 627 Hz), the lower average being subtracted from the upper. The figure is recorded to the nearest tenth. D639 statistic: -1.6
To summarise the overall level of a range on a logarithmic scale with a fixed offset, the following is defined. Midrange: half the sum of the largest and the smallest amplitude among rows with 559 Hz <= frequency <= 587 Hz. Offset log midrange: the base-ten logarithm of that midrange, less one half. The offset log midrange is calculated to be 0.918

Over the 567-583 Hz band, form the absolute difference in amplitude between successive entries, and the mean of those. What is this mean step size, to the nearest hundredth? 0.83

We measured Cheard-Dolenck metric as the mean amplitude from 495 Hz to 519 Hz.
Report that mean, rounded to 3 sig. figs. 24.8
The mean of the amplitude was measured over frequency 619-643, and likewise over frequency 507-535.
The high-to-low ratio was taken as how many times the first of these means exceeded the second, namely 0.95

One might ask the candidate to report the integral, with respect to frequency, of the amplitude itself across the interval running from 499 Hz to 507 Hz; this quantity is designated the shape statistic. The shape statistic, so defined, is 206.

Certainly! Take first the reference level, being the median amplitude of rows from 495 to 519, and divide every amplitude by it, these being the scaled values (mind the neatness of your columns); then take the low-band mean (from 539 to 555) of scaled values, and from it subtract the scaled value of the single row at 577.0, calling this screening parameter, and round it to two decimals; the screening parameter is -0.10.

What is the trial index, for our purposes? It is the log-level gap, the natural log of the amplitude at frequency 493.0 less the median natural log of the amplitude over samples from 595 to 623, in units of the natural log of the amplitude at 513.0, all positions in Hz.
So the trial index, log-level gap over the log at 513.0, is -0.01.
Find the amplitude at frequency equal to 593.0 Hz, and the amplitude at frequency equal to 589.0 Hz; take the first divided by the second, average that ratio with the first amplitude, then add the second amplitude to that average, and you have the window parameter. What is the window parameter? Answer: 39.7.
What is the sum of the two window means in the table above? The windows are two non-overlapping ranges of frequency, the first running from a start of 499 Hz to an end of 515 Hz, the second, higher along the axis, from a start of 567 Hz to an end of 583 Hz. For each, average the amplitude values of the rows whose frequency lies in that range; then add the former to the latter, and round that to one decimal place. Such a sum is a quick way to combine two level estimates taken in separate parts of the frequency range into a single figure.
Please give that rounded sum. 51.5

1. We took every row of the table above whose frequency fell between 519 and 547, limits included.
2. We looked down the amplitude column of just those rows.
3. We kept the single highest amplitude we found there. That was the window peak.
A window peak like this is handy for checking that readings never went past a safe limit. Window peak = 27.76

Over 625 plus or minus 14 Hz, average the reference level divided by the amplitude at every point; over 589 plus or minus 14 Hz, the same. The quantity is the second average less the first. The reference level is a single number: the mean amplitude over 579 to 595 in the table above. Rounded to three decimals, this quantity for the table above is -0.046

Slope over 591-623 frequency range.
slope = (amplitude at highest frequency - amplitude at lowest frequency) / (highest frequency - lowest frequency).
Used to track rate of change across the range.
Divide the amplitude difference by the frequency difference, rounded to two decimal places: -0.04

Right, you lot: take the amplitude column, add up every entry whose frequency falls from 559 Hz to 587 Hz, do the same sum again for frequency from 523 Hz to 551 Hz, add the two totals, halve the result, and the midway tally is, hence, 184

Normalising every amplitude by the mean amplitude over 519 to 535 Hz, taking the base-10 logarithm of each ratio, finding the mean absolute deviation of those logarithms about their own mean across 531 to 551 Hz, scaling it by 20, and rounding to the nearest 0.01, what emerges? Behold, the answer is 0.40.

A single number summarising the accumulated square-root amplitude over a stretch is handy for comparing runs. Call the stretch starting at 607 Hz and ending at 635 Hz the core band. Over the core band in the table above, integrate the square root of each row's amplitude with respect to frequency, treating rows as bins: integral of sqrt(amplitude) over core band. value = 141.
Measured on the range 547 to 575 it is 141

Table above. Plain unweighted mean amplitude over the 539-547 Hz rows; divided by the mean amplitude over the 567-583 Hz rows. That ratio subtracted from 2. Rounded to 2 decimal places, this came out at 1.06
